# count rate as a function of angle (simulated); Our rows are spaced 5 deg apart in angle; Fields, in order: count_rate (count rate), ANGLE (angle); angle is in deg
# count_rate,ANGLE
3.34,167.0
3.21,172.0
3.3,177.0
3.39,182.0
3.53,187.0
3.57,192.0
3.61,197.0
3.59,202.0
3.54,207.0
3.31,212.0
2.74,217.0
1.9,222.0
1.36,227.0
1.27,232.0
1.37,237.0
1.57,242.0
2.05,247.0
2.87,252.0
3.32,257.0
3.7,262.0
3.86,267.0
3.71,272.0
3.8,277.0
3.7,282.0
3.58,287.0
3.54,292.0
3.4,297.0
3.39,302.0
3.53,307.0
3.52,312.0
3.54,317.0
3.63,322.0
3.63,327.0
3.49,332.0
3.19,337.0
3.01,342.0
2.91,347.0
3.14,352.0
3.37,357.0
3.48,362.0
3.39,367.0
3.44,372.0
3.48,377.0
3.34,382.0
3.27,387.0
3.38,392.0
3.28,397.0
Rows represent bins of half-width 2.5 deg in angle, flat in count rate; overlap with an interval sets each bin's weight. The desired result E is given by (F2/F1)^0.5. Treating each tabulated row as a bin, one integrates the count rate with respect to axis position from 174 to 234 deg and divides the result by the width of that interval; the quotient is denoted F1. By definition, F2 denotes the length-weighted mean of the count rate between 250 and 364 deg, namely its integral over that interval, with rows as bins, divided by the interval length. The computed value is 1.08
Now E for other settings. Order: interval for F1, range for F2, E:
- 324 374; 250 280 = 1.04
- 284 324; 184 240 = 0.88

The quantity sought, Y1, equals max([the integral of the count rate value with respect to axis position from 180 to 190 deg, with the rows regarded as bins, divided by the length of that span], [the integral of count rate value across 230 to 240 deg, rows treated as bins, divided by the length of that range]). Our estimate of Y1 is 3.47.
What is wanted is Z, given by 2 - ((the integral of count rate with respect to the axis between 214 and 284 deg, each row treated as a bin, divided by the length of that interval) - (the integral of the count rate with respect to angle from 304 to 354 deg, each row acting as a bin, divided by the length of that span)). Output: 2.71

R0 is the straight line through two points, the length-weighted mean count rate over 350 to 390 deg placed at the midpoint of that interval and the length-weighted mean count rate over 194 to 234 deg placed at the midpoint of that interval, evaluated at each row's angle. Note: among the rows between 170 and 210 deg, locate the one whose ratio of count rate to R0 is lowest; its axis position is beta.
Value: 172.0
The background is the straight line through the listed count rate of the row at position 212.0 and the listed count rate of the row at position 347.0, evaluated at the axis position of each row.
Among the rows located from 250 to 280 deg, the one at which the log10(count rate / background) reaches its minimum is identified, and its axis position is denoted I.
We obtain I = 252.0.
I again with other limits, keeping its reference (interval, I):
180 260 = 232.0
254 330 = 257.0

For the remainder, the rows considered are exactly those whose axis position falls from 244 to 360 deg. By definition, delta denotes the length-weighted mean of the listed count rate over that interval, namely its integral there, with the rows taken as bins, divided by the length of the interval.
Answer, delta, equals 3.38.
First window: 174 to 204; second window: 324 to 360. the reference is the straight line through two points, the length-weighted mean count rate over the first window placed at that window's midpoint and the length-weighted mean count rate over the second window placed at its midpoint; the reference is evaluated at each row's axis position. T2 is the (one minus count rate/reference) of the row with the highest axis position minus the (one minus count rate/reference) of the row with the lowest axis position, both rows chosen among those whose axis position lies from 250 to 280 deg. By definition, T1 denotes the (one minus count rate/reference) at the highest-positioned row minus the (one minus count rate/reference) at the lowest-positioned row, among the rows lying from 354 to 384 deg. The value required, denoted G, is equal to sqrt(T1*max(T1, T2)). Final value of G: 0.00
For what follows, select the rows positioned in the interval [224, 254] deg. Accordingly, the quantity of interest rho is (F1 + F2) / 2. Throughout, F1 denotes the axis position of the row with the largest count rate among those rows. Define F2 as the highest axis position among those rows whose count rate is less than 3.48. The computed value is 252.0 deg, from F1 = 252.0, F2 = 252.0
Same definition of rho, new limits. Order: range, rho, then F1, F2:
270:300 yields 287.0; 277.0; 297.0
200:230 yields 214.5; 202.0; 227.0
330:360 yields 344.5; 332.0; 357.0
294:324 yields 312.0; 322.0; 302.0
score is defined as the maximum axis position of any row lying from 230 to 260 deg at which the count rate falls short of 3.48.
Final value 257.0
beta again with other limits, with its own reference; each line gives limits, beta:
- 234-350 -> 237.0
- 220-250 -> 232.0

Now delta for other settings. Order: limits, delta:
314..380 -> 3.36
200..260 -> 2.41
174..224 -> 3.26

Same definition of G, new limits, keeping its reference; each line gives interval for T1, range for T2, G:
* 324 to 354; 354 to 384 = 0.14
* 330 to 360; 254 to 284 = 0.02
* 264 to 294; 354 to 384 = 0.08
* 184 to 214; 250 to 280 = 0.05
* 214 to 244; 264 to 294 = 0.33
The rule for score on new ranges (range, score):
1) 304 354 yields 352.0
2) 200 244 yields 242.0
